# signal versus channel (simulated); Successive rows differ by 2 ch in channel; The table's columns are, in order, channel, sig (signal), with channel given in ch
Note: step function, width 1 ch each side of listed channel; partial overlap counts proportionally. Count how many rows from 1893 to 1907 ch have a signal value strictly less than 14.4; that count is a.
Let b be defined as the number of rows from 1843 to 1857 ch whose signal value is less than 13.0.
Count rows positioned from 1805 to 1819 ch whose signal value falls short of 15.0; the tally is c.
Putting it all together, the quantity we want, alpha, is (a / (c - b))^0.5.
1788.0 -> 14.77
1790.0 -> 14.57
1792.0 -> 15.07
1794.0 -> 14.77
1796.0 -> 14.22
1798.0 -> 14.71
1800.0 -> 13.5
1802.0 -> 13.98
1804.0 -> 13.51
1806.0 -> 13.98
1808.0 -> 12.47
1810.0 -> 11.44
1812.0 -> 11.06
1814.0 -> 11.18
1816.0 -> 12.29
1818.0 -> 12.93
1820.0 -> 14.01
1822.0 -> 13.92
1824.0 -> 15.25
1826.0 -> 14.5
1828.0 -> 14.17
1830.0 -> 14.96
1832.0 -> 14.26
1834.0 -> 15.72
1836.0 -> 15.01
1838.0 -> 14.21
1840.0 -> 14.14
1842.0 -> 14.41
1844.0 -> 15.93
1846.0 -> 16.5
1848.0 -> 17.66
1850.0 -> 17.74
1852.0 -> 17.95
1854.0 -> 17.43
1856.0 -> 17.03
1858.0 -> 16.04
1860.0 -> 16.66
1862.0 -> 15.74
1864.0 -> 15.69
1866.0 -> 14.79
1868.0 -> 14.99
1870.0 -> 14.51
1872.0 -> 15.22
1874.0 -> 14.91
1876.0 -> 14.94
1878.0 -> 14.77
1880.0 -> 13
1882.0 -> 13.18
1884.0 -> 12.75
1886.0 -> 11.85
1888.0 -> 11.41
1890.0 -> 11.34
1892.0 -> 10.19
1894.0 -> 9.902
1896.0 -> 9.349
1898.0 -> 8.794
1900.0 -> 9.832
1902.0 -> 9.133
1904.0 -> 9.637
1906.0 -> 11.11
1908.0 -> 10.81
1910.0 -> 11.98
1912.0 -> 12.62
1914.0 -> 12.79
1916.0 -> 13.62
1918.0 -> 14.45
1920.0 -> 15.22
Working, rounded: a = 7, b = 0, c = 7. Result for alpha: 1.00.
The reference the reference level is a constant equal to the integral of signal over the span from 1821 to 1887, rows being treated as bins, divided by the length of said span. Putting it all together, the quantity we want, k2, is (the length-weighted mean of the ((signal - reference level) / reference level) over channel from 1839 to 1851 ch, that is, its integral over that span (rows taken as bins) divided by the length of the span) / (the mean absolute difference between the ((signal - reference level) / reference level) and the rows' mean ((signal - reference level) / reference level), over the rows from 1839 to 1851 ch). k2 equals 0.7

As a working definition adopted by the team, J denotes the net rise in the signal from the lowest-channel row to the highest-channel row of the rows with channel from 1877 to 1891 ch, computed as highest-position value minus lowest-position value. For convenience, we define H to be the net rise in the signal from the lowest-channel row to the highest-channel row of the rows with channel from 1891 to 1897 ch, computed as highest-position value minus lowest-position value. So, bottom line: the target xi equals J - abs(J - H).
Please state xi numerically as -6.0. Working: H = -0.8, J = -3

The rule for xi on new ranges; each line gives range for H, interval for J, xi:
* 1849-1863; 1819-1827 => -2.0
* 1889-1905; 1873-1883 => -1.8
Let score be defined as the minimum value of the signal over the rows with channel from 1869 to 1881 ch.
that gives 13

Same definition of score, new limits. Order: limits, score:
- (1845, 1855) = 16.5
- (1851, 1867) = 14.79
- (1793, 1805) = 13.5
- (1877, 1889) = 11.41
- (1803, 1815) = 11.06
